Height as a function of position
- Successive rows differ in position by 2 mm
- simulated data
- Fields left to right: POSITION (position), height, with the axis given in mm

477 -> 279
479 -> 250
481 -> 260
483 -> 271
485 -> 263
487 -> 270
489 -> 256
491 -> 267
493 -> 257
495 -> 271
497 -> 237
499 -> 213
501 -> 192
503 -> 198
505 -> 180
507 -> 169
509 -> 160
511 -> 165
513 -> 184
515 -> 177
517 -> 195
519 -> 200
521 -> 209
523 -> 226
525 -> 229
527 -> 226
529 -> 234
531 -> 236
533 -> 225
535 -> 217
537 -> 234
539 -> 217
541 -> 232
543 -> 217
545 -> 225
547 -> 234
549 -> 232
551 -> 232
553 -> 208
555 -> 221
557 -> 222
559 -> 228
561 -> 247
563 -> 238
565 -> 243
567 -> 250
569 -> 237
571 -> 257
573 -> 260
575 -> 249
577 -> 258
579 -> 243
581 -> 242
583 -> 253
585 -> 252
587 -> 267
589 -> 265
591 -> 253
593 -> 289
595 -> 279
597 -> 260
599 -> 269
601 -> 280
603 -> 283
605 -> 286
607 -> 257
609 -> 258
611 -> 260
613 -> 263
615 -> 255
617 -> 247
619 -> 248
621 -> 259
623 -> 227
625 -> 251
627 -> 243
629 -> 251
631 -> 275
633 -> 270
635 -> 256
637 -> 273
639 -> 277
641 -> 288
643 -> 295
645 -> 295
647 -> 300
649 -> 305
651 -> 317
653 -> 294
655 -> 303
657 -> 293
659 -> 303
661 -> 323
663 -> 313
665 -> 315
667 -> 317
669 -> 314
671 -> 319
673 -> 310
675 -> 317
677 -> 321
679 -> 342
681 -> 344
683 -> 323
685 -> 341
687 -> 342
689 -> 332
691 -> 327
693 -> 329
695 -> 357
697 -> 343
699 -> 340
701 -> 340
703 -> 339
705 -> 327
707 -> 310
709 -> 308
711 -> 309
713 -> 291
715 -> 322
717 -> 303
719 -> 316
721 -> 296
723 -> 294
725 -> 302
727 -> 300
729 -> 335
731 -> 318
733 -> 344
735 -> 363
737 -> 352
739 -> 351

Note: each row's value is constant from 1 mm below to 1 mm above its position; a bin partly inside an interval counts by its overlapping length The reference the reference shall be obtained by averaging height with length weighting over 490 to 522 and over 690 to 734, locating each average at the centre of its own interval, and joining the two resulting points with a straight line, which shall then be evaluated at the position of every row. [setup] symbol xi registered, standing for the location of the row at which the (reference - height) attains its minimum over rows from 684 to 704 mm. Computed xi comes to 695 mm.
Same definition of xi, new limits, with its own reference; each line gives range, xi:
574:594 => 593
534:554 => 537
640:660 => 651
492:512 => 495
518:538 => 531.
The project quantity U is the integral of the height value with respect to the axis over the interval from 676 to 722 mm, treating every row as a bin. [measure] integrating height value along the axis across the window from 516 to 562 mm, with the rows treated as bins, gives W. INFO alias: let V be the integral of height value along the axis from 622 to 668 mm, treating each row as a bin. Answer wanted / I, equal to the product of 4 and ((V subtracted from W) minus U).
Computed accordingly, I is -71520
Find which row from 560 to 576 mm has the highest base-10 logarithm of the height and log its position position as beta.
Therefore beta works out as 573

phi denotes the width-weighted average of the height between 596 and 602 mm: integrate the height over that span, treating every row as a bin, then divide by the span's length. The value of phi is 270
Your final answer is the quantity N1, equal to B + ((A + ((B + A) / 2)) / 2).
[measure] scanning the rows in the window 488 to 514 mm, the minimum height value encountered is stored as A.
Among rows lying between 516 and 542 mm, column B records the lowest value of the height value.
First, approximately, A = 160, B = 195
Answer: 364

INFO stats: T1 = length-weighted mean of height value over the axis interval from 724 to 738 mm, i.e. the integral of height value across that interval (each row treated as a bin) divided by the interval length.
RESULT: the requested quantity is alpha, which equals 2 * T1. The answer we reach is 661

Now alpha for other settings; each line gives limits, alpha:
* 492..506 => 442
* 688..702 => 677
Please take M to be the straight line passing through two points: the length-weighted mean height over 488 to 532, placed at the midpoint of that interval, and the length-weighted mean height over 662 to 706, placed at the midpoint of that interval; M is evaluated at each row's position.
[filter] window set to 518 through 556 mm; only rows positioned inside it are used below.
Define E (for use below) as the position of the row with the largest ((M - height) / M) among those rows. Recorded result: 553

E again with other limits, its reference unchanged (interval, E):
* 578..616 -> 615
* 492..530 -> 509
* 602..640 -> 623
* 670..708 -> 707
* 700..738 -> 723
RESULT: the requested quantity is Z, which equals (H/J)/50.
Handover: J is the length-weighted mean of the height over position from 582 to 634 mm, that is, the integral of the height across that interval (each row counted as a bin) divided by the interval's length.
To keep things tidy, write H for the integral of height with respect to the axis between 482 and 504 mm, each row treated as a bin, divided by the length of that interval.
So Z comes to 0.0187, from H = 245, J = 262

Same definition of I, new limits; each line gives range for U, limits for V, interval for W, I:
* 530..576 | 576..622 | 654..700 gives -31352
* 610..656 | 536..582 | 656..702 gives -33384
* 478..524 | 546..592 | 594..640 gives -37072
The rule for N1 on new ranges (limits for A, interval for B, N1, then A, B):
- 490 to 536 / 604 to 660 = 404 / 160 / 227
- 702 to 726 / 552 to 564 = 478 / 291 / 208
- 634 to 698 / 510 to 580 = 398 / 256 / 165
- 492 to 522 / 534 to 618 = 380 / 160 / 208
